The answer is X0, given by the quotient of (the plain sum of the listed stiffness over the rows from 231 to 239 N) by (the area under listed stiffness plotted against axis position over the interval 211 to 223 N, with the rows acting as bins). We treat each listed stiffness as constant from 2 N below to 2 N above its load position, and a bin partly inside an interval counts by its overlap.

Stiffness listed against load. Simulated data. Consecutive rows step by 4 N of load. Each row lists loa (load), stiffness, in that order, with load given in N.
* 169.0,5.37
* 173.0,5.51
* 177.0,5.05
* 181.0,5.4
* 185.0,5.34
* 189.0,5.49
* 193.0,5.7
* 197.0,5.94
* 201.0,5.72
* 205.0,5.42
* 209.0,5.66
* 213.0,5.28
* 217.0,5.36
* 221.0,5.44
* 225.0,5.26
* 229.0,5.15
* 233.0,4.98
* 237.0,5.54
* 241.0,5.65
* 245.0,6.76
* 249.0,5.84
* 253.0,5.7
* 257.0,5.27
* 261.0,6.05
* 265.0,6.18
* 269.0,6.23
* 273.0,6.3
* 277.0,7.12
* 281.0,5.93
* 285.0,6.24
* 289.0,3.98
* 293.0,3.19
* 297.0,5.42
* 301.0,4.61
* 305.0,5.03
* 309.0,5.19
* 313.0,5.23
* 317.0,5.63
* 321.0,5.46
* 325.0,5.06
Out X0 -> 0.2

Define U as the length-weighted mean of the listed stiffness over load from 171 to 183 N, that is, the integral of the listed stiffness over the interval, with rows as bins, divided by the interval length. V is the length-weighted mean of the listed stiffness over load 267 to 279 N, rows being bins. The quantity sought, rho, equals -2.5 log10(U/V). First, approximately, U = 5.3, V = 6.55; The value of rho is 0.2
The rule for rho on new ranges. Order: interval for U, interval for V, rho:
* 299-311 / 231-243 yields 0.1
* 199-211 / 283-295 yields -0.2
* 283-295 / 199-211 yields 0.2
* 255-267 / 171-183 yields -0.1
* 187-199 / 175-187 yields -0.1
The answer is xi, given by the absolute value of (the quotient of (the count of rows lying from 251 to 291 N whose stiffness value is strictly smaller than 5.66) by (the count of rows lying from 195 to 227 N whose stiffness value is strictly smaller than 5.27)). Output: 2.00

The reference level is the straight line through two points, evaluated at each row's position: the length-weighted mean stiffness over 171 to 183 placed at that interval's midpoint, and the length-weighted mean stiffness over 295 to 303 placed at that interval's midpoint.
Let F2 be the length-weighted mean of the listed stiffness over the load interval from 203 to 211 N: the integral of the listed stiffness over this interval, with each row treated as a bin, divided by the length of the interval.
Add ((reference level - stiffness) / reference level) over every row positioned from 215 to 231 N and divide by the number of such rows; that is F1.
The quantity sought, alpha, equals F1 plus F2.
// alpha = 5.5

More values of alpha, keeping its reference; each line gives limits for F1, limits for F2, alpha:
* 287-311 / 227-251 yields 5.7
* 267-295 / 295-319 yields 5.1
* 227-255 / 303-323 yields 5.2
